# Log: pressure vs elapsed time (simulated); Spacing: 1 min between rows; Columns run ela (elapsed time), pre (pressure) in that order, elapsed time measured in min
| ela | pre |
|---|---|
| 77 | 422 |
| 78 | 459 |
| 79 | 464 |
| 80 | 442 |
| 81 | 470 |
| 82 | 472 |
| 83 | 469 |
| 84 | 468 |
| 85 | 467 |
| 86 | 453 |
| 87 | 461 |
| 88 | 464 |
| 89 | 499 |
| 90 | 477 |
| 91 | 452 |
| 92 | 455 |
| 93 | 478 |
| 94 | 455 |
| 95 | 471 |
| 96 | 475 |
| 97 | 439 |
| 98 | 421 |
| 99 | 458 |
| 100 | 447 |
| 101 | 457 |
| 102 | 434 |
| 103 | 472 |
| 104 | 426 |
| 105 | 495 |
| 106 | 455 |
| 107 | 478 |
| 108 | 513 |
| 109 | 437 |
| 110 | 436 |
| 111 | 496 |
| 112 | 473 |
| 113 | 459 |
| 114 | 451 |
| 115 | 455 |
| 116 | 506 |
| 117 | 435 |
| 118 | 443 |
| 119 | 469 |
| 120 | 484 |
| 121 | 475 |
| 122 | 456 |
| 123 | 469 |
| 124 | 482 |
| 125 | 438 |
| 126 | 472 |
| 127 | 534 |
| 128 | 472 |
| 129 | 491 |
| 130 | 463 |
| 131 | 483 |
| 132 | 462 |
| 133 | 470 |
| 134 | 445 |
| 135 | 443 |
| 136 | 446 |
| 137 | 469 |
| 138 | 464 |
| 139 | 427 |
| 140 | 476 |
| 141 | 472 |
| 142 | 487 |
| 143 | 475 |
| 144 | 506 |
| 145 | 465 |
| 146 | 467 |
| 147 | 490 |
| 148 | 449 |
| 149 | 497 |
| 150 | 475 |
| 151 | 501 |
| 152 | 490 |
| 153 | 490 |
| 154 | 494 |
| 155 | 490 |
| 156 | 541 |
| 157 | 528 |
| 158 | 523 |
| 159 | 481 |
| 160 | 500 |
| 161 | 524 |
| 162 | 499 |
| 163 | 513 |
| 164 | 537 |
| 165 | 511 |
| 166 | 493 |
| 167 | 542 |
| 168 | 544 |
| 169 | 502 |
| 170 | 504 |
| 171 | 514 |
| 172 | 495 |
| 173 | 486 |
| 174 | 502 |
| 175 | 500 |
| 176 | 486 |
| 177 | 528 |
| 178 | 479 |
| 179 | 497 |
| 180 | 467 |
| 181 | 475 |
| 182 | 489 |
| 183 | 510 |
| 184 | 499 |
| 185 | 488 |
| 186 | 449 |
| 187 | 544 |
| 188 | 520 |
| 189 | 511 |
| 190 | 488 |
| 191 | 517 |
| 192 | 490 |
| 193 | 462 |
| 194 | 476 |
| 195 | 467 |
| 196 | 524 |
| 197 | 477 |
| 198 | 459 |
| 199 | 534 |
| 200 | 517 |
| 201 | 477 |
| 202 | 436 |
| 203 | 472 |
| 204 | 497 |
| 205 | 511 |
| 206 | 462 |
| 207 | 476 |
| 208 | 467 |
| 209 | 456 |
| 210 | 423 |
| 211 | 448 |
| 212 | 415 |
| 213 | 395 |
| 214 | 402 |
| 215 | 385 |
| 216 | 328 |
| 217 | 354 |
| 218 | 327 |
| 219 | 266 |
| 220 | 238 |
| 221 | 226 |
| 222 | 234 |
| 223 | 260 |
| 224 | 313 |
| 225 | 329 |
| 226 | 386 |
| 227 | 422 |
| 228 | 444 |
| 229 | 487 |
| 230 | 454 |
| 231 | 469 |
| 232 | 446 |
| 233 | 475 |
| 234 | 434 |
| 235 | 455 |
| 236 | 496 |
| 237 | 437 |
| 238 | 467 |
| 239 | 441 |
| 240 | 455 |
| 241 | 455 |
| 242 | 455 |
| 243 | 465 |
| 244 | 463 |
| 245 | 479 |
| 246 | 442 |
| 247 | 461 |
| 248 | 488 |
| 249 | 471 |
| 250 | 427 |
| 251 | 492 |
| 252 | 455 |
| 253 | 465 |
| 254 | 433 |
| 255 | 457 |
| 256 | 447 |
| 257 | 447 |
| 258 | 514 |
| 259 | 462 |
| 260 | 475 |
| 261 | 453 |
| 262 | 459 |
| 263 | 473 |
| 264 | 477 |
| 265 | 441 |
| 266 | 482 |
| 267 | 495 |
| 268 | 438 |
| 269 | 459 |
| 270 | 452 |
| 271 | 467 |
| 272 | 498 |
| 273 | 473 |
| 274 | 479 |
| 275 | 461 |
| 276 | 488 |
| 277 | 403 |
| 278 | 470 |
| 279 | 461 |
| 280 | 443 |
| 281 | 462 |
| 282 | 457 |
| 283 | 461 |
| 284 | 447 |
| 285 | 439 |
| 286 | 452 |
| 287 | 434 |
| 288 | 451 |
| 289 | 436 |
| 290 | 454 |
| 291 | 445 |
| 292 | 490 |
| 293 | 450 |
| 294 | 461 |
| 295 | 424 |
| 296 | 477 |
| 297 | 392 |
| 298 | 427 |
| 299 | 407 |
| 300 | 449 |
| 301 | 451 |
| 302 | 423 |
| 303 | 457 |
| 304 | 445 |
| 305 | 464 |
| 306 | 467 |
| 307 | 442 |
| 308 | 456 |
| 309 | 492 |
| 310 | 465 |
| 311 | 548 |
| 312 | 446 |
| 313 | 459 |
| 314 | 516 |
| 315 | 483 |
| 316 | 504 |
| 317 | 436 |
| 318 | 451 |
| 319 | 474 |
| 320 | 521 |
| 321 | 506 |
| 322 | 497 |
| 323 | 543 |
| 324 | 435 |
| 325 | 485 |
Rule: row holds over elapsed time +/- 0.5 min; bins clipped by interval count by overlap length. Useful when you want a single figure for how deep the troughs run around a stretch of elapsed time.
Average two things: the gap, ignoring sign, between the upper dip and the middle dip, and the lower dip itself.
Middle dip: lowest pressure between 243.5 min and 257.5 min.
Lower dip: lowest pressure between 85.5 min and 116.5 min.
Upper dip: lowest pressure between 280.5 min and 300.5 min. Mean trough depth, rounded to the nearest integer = 228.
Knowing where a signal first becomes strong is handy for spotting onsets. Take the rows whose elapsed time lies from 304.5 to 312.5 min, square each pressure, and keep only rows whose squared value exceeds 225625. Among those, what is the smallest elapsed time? 309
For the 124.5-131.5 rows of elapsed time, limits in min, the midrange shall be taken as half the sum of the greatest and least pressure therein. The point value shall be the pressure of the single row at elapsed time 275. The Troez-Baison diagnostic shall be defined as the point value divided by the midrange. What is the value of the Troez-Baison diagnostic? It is 0.95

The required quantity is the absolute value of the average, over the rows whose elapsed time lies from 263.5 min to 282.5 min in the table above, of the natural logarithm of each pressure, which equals 6.14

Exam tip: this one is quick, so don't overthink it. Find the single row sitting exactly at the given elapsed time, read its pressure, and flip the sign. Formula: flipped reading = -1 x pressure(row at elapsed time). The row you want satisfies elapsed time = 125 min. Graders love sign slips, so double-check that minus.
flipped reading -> -438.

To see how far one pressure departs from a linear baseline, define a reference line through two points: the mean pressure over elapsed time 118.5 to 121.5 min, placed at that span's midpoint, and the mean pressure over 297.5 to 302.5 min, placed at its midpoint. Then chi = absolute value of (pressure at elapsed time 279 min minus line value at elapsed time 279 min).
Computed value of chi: 24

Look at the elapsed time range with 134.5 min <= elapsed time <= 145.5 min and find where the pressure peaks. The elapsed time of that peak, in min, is 144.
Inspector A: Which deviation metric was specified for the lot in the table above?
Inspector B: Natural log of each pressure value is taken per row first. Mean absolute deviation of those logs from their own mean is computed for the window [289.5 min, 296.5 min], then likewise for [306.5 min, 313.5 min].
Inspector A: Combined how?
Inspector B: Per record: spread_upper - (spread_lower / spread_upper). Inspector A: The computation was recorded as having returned -0.58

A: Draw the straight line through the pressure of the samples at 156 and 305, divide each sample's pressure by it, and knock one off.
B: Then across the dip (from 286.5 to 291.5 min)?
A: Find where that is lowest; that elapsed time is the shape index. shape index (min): 287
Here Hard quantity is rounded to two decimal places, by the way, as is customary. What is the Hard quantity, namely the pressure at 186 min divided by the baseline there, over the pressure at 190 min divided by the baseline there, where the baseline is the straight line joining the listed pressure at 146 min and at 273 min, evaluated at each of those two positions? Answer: 0.92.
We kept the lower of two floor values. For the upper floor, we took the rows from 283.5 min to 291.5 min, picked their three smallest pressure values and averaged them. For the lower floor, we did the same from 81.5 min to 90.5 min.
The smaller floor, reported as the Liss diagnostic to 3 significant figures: 436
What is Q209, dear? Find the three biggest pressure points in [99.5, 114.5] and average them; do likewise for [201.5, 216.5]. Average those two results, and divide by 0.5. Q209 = 996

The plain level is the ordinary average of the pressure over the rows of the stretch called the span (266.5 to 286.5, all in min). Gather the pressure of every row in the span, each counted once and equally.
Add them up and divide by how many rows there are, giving 460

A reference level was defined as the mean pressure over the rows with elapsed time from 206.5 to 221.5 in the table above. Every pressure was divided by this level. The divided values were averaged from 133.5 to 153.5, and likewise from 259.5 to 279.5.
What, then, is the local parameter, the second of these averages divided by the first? 0.99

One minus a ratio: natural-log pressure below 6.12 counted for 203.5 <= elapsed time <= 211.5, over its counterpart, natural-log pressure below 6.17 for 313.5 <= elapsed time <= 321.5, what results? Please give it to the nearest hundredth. 0.33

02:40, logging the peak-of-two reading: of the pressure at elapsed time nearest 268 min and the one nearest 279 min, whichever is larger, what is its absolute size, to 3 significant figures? 461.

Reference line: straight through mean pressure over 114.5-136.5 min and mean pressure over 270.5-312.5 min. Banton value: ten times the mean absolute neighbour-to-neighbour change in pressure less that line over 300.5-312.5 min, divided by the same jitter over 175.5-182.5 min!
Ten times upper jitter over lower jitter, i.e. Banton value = 13.0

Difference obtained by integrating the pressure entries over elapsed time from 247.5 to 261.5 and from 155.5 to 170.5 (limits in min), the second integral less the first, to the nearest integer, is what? 1256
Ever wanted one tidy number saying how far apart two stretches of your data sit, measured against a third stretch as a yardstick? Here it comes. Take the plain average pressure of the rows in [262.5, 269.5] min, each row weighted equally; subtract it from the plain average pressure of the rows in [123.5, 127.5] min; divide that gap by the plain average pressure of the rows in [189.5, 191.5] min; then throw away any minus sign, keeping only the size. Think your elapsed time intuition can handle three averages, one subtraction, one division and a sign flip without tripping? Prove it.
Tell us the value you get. 0.030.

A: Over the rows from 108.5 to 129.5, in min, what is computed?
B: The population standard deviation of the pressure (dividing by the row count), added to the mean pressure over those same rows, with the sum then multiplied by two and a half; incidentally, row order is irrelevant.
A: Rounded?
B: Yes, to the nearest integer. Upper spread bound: 1233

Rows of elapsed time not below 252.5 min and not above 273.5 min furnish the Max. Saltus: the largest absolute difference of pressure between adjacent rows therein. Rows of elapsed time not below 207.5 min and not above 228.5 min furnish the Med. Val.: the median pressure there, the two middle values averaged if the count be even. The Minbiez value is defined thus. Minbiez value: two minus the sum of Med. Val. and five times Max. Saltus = -718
